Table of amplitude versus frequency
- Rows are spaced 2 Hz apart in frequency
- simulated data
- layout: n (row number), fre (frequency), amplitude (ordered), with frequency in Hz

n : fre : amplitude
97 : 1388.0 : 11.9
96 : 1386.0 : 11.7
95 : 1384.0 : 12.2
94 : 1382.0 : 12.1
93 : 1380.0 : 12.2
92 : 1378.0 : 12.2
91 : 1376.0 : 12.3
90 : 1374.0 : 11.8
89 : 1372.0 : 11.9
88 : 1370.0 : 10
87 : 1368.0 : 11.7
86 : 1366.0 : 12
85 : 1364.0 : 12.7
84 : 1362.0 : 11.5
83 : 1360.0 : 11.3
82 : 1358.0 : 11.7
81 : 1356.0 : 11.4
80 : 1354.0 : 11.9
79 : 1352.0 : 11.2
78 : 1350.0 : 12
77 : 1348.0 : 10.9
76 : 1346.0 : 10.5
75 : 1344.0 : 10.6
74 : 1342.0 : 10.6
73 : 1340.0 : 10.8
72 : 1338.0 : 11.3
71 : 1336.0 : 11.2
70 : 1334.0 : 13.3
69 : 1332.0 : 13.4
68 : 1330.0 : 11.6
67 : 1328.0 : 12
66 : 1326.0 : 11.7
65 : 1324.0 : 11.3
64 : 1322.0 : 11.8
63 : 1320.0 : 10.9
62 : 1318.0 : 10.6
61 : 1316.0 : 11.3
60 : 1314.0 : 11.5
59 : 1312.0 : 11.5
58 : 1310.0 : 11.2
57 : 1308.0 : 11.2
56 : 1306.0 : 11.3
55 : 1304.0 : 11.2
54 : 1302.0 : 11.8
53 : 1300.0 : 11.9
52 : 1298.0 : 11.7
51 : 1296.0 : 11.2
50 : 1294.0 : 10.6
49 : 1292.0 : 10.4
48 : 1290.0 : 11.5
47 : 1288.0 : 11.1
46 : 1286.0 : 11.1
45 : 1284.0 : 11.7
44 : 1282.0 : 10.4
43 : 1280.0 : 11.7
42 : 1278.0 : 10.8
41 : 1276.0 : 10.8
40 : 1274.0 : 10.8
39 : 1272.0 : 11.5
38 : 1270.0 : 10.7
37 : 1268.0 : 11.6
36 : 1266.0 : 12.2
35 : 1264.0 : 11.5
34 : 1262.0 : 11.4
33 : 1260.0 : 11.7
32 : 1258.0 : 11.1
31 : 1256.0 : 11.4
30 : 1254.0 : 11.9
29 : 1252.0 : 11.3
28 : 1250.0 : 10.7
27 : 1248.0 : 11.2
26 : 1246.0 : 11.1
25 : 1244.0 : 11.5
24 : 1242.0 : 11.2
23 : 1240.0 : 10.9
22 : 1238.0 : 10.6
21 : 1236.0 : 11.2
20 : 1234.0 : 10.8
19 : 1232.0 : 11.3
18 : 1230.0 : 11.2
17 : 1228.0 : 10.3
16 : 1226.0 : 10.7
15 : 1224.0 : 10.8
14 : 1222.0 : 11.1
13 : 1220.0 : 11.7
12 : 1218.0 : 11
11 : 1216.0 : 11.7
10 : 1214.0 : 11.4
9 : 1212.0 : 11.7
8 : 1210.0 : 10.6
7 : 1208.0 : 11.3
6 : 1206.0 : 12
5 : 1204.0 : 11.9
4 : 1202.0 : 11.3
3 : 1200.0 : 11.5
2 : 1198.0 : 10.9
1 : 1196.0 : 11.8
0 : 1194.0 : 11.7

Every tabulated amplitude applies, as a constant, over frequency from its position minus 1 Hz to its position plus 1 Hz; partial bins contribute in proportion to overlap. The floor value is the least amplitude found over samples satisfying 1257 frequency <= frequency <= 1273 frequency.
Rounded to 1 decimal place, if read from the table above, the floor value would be 10.7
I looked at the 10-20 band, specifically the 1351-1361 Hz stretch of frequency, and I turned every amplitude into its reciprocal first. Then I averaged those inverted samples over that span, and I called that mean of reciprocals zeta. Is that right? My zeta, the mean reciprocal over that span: 0.087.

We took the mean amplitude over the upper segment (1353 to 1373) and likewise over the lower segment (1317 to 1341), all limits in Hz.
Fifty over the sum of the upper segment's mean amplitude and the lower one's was 2.15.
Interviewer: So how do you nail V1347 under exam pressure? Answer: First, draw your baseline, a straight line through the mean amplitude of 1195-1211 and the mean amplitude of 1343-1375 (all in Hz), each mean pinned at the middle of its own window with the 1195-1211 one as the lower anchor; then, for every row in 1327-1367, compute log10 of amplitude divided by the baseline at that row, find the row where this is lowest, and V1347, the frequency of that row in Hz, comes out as 1346.0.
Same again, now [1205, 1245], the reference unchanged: 1228.0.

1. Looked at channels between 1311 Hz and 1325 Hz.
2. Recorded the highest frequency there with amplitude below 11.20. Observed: 1320.0 Hz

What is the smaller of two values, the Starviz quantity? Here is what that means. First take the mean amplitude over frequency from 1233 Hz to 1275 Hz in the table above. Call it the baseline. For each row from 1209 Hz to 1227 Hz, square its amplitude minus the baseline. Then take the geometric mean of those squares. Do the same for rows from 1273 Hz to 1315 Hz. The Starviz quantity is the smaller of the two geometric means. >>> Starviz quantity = 0.061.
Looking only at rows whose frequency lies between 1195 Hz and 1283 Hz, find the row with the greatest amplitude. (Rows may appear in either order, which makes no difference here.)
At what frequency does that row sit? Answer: 1266.0 Hz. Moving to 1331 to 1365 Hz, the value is 1332.0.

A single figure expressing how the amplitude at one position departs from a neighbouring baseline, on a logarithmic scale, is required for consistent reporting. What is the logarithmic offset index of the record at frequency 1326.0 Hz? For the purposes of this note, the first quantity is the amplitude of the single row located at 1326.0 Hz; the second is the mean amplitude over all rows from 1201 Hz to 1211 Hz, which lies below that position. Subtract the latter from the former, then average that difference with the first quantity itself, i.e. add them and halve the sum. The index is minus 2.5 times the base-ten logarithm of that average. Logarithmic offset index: -1.94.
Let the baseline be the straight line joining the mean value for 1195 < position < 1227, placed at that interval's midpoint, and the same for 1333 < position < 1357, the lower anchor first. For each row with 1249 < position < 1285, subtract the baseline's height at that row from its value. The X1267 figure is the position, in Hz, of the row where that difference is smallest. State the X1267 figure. 1282.0 Hz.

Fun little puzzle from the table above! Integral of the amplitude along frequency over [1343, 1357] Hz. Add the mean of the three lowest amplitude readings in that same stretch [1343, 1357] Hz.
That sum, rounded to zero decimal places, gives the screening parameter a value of 168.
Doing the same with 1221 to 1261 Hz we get 455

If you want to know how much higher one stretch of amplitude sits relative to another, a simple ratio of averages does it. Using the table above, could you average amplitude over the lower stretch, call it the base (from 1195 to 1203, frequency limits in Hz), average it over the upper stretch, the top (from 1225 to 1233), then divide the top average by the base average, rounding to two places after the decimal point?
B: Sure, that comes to 0.96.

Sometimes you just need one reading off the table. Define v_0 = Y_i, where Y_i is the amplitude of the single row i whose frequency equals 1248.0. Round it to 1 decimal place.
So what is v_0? 11.2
